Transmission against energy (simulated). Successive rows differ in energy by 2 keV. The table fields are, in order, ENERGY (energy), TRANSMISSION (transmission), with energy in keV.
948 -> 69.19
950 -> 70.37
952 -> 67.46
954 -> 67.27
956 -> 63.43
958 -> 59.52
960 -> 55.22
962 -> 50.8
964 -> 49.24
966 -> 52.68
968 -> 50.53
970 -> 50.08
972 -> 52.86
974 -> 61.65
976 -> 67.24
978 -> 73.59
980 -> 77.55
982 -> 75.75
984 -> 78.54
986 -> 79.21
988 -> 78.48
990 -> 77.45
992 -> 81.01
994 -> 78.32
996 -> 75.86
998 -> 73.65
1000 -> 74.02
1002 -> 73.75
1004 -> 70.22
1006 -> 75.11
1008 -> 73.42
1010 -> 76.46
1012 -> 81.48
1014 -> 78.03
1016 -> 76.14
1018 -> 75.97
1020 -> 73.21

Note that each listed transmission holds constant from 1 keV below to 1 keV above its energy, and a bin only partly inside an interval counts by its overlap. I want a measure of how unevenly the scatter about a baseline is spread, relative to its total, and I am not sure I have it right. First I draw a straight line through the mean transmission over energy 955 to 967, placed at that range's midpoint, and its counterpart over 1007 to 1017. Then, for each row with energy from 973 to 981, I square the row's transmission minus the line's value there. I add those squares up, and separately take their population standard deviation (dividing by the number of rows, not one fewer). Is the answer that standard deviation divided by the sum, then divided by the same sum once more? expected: 0.001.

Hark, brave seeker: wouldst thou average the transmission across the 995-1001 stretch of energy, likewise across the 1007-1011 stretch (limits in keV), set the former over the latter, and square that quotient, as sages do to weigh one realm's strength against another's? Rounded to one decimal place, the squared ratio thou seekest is 1.0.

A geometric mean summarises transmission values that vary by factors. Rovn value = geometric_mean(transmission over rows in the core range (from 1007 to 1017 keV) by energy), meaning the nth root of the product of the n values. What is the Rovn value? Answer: 77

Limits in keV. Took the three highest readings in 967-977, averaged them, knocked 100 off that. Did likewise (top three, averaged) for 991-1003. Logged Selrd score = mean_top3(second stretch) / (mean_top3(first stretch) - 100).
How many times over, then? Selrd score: -1.99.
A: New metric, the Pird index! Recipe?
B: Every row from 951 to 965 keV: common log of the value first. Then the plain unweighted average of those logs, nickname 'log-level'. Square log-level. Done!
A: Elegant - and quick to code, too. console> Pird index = 3.12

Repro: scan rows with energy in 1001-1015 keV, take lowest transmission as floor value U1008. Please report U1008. 70.22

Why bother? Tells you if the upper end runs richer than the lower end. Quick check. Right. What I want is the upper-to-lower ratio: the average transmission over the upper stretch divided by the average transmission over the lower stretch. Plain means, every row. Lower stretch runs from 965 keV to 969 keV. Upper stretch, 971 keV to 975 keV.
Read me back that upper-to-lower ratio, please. 1.11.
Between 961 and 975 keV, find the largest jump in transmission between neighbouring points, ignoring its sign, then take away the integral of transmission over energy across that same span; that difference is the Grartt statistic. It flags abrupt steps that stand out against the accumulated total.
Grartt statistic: -727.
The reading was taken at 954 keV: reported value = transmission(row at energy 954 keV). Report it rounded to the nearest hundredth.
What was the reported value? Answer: 67.27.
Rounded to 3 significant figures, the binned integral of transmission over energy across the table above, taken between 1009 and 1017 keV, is 624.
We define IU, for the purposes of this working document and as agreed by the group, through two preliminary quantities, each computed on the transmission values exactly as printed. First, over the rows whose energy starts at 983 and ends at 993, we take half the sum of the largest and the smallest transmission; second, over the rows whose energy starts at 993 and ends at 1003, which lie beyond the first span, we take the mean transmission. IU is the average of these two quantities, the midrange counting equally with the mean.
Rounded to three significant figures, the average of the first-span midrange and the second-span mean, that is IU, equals 77.2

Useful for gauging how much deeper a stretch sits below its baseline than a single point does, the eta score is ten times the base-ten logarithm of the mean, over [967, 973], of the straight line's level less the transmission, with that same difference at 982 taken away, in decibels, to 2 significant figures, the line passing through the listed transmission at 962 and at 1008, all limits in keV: 13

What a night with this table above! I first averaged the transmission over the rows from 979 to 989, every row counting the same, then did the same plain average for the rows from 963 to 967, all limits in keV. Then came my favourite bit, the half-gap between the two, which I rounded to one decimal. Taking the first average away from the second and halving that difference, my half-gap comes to -13.5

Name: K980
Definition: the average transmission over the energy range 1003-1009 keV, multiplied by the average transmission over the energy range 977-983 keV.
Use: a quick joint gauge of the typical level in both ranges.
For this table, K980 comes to 5515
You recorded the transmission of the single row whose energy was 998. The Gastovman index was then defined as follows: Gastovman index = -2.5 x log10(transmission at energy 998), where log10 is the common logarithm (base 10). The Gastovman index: -4.67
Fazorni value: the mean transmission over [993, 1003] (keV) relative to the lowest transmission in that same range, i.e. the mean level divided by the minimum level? 1.02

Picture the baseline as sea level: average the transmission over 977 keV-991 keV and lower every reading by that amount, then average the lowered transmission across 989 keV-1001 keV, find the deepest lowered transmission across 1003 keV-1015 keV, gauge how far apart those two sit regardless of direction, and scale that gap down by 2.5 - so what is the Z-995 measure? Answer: 3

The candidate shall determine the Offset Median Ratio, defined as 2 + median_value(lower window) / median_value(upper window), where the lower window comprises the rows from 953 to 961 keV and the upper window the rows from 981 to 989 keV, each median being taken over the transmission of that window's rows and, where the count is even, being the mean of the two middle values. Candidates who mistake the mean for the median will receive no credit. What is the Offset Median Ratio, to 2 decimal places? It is 2.78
